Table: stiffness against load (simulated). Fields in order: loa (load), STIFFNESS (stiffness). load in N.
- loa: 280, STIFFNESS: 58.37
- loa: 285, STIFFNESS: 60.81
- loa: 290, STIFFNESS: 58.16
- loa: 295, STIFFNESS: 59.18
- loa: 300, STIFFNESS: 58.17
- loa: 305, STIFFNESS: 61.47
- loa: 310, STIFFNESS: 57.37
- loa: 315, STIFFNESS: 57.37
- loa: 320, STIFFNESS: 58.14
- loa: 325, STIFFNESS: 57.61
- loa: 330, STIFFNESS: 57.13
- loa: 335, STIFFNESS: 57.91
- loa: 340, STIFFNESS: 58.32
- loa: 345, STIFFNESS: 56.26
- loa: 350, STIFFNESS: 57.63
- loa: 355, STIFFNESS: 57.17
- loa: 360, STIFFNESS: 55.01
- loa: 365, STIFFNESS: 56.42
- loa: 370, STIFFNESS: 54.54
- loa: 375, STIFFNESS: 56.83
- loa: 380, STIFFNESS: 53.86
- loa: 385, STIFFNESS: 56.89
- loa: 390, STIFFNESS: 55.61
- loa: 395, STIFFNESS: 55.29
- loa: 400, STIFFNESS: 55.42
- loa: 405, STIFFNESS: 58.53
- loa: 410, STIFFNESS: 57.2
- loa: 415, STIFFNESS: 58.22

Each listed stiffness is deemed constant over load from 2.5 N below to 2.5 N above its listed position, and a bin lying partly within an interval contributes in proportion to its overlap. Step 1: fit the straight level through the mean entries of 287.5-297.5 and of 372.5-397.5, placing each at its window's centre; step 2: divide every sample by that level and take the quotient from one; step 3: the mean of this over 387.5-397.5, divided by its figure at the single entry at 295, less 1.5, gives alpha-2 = -1.51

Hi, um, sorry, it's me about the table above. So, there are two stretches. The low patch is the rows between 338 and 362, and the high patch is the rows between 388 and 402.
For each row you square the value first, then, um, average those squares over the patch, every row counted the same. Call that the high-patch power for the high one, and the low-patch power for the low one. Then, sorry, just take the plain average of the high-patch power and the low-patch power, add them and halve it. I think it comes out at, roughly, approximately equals 3155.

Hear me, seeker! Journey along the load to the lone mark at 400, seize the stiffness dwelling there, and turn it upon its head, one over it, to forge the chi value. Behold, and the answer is 0.0180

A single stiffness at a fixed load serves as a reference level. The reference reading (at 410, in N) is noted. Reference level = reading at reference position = 57.2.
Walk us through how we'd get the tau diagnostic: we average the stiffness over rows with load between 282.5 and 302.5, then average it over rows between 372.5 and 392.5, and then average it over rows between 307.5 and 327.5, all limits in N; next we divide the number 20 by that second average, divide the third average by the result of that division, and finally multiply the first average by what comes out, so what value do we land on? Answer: 9498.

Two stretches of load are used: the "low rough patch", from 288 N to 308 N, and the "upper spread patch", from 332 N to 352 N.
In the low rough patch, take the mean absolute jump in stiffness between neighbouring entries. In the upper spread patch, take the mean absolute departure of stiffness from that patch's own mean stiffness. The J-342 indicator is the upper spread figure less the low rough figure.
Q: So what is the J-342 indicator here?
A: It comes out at -1.1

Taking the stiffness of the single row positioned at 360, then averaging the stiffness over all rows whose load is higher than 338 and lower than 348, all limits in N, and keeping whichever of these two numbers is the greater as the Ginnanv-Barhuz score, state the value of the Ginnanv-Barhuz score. 57.3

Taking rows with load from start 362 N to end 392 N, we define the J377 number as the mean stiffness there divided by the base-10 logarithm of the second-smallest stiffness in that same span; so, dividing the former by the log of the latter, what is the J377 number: 32.1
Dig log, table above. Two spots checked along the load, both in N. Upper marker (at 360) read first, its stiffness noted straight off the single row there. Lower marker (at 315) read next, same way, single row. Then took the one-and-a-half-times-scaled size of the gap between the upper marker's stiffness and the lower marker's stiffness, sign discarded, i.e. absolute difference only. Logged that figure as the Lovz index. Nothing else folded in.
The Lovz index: 3.5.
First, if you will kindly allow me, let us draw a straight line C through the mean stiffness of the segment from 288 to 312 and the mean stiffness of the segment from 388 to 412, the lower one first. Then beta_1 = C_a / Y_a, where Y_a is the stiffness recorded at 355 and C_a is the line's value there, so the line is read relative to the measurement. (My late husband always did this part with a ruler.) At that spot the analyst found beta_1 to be 1.01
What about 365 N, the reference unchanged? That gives 1.02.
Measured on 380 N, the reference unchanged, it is 1.06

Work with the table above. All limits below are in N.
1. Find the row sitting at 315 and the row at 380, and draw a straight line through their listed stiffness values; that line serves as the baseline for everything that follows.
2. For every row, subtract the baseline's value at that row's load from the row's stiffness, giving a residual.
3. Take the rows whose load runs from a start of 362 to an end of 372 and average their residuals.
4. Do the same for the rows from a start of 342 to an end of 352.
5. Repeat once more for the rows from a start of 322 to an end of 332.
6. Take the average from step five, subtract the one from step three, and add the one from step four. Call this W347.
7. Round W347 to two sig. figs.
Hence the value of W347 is 1.1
